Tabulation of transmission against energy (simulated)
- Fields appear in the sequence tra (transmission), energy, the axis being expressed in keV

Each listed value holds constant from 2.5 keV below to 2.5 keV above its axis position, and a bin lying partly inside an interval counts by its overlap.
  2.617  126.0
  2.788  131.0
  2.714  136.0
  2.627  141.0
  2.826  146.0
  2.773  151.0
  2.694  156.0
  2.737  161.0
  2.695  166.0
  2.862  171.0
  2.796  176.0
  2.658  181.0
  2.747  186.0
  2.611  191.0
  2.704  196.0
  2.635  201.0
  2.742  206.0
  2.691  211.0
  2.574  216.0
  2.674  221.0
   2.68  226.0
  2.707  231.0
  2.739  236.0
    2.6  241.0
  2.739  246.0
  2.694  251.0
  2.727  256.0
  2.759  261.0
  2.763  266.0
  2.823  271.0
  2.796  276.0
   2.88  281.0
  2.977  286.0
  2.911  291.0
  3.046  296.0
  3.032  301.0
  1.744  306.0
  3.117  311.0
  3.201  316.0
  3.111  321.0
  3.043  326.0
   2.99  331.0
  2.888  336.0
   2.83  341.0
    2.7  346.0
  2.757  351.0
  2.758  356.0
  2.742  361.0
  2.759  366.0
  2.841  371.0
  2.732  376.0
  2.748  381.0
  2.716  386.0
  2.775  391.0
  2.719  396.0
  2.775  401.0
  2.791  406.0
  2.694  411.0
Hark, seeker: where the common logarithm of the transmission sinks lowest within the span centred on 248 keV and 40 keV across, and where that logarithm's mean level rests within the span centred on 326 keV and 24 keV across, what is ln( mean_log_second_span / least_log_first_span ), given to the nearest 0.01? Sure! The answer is 0.15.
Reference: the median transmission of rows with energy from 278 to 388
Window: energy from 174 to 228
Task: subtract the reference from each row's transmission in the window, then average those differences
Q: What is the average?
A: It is -0.18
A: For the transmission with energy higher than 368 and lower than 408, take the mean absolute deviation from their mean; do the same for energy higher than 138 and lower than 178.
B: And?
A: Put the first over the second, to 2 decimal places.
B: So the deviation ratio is 0.53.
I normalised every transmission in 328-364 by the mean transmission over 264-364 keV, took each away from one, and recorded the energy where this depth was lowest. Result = 331.0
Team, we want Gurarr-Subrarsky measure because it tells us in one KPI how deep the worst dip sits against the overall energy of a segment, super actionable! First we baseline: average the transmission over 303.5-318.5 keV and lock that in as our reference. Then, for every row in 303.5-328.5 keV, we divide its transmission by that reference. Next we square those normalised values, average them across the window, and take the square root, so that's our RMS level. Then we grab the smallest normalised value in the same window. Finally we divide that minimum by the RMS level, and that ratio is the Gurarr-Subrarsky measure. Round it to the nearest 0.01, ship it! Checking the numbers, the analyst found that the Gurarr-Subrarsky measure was 0.60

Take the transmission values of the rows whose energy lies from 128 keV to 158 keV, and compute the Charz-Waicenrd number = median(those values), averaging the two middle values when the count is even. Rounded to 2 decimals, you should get 2.74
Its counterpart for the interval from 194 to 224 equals 2.68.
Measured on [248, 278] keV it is 2.76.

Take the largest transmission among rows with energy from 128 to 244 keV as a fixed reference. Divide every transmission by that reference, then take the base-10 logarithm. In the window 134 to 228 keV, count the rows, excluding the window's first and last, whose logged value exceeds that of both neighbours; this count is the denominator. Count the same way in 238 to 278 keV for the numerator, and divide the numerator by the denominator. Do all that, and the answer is 0.33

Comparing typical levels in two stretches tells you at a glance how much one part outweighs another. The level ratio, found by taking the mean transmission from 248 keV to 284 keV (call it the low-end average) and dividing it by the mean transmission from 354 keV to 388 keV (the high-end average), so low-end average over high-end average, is 1.01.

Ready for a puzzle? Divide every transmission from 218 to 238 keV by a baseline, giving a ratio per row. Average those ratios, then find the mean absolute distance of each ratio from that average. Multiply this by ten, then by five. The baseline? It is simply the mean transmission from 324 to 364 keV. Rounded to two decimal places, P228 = 0.41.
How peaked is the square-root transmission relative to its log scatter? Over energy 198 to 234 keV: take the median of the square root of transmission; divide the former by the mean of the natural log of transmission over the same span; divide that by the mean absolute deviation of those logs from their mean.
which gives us 115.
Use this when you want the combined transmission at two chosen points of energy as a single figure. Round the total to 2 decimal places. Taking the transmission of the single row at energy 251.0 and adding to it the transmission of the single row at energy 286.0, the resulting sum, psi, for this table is 5.67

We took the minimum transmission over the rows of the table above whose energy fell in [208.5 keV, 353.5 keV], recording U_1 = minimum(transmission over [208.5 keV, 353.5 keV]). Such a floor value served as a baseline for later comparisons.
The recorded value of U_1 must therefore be 1.744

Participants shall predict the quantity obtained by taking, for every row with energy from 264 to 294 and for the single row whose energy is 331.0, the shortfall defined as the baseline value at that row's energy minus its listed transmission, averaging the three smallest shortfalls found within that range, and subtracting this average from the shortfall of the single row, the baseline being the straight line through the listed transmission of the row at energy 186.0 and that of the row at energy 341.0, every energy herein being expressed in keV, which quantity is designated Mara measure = -0.04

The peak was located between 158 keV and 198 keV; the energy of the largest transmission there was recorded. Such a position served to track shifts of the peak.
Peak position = 171.0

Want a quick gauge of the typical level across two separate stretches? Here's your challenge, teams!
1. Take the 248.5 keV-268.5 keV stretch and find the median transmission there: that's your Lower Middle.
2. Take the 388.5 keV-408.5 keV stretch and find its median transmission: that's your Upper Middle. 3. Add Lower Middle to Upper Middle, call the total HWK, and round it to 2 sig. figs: 5.5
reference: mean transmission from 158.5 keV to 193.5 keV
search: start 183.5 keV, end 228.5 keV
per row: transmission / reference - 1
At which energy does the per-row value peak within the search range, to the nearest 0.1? 186.0 keV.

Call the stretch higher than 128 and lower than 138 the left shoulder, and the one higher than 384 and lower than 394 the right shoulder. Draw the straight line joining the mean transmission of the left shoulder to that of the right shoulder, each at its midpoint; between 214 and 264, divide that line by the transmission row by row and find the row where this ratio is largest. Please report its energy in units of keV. 216.0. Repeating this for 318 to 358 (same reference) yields 346.0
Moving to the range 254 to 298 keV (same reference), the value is 256.0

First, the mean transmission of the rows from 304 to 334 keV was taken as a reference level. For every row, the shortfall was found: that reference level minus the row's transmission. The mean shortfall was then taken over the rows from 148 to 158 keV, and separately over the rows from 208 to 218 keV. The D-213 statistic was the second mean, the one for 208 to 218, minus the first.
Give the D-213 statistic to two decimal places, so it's 0.10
